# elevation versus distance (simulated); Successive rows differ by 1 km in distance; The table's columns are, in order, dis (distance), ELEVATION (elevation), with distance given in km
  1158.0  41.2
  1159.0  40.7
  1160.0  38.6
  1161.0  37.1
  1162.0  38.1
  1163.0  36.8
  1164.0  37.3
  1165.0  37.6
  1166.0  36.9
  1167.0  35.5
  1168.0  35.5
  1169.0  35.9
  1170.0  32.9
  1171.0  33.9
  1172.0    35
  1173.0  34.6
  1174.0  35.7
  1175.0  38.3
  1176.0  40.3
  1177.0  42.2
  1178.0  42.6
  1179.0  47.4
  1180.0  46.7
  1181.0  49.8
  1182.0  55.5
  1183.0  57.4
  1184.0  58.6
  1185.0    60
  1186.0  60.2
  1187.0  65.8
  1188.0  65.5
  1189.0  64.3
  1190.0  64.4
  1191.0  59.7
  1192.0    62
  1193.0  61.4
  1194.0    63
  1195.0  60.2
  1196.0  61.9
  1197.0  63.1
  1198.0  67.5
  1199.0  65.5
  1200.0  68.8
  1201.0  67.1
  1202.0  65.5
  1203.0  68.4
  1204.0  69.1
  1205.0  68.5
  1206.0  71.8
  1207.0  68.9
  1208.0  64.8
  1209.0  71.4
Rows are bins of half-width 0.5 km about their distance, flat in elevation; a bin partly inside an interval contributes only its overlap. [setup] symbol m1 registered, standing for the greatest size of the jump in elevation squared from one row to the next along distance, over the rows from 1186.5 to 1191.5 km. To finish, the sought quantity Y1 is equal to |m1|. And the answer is 583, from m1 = 583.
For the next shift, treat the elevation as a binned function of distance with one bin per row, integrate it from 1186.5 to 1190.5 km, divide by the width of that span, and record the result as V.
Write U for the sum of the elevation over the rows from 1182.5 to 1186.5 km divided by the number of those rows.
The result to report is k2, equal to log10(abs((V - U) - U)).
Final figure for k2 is 1.73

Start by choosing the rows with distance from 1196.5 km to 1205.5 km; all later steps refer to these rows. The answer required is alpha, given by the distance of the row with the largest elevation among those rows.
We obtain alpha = 1204.0 km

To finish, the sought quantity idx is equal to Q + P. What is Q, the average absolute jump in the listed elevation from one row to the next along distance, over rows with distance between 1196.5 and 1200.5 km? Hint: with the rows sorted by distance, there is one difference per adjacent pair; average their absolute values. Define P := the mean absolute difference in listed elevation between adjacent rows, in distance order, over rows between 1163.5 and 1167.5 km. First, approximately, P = 0.8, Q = 3.2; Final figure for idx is 4.0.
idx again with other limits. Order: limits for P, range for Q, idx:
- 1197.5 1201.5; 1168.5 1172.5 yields 4.0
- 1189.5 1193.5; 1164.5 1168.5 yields 3.2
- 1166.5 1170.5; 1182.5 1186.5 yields 2.1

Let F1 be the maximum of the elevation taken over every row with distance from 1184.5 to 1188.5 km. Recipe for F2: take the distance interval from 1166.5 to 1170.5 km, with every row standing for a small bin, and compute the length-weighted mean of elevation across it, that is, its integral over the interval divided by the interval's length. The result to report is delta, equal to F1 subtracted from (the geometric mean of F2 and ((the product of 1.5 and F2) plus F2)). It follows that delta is -11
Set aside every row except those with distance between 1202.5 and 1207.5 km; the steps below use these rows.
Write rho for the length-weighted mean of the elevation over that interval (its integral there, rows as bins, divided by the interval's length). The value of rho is 69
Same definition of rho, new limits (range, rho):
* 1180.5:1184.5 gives 55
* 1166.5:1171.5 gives 35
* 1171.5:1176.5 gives 37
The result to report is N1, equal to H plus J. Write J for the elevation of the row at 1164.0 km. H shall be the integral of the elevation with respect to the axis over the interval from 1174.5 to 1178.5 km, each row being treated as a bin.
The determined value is 201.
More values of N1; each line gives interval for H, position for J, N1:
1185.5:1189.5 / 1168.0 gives 291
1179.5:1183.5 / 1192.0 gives 271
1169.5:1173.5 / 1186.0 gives 197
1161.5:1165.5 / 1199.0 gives 215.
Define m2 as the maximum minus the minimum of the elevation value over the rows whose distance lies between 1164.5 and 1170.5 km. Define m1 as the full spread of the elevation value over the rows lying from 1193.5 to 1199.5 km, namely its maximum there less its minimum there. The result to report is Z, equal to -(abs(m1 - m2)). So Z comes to -2.6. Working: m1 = 7.3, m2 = 4.7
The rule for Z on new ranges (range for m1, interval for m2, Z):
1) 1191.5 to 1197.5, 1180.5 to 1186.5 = -7.5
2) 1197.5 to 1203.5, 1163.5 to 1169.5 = -1.2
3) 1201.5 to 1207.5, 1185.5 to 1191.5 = -0.2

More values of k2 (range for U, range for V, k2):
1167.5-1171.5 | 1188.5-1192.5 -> 0.81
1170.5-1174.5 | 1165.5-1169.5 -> 1.53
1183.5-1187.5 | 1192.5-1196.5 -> 1.78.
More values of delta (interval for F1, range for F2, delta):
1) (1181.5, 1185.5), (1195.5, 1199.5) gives 42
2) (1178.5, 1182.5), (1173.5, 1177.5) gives 6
